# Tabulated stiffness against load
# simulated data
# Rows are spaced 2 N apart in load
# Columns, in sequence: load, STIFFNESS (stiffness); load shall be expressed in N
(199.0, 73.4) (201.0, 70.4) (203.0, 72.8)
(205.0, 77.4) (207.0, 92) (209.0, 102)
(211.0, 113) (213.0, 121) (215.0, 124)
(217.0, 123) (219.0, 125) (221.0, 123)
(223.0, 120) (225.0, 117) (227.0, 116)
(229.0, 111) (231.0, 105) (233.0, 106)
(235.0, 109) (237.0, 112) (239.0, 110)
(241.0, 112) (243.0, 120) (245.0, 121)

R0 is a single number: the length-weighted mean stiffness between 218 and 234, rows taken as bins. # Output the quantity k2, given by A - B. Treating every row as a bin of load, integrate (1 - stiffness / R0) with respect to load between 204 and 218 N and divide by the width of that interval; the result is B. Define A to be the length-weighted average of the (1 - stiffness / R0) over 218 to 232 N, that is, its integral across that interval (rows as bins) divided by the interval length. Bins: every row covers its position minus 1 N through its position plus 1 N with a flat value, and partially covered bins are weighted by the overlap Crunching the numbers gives -0.08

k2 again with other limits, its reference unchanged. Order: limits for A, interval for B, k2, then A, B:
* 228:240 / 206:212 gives -0.06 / 0.06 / 0.11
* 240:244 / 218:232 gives 0.01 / -0.01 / -0.01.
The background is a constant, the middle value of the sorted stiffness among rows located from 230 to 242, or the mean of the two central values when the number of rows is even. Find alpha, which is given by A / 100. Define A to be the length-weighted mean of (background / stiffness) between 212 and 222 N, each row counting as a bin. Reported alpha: 0.0089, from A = 0.89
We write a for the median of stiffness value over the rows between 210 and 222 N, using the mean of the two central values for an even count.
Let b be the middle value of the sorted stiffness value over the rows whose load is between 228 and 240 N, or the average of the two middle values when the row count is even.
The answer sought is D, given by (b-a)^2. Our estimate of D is 182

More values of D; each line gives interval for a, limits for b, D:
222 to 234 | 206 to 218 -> 12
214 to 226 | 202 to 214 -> 676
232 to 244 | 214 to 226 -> 144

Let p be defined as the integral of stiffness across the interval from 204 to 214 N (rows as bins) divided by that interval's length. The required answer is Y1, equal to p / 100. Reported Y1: 1.01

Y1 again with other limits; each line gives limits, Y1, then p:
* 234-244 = 1.13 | 113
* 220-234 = 1.14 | 114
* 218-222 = 1.24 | 124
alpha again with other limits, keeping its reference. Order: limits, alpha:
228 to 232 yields 0.0101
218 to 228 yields 0.0091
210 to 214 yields 0.0094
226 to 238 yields 0.0100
